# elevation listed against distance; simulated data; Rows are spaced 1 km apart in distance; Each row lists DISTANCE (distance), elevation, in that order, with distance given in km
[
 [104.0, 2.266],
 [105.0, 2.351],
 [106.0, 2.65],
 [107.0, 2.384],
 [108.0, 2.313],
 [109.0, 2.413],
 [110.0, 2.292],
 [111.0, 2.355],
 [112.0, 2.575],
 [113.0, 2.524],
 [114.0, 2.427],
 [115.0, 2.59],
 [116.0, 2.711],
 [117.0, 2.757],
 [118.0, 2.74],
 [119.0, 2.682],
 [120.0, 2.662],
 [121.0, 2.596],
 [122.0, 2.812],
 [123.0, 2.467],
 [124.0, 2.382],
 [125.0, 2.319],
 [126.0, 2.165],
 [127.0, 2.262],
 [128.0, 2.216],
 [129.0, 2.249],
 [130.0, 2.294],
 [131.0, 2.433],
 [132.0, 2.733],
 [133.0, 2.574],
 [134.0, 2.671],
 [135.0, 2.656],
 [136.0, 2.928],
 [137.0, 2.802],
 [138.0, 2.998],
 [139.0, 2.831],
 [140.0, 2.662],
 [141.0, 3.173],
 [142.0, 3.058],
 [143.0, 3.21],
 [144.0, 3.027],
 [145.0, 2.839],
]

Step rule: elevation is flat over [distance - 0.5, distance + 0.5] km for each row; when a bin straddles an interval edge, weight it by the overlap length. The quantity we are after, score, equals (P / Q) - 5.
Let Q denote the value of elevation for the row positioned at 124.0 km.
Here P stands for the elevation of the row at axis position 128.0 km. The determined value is -4.07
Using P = 2.216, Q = 2.382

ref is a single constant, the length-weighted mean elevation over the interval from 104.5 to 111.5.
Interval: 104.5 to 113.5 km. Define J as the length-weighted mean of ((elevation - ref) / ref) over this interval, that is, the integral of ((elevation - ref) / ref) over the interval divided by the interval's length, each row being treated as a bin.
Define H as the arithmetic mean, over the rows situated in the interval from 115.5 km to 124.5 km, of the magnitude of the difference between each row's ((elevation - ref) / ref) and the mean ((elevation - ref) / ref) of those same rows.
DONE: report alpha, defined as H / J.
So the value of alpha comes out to 3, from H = 0.046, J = 0.01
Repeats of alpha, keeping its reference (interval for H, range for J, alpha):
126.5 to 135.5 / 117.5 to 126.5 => 1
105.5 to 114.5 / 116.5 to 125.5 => 0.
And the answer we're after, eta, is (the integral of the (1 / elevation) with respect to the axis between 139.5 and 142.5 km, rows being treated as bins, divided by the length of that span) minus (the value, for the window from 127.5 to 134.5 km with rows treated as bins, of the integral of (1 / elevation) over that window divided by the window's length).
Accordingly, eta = -0.07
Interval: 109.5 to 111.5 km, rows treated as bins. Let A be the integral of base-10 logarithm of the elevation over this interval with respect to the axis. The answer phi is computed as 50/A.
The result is 68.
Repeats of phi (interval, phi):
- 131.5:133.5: 59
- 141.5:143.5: 50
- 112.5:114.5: 64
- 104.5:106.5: 63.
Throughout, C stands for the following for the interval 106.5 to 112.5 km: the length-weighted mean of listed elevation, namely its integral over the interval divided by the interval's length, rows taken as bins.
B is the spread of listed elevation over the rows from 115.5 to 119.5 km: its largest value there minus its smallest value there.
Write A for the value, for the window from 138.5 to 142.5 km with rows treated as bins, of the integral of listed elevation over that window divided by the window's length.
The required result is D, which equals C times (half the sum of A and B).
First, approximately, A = 2.9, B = 0.075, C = 2.39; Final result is 3.59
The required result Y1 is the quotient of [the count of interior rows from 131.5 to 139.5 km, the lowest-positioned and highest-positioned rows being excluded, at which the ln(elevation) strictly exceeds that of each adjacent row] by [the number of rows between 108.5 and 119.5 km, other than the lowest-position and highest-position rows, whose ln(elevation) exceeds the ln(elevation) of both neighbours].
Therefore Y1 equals 1.5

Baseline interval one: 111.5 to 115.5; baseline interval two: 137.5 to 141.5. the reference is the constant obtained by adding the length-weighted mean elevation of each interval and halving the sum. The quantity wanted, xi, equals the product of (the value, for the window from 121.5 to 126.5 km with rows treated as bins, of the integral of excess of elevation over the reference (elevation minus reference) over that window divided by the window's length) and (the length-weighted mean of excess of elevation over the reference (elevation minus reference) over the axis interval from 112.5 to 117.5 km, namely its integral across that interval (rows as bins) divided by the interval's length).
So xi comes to 0.04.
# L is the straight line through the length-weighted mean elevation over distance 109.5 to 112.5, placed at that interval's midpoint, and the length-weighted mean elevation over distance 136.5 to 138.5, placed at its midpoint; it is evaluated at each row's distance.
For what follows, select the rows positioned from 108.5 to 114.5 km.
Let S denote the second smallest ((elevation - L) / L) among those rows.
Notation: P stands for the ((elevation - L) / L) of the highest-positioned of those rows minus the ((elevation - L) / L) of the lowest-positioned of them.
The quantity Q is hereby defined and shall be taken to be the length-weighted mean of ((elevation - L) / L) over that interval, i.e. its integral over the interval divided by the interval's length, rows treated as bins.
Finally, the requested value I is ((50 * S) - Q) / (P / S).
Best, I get -1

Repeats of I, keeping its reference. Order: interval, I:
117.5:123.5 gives 0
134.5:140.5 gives -9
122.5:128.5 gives -14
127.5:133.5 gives 16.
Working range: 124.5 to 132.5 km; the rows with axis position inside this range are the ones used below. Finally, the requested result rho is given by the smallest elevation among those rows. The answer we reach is 2.165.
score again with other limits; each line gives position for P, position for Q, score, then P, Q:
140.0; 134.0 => -4.00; 2.662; 2.671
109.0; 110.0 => -3.95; 2.413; 2.292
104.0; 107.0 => -4.05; 2.266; 2.384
